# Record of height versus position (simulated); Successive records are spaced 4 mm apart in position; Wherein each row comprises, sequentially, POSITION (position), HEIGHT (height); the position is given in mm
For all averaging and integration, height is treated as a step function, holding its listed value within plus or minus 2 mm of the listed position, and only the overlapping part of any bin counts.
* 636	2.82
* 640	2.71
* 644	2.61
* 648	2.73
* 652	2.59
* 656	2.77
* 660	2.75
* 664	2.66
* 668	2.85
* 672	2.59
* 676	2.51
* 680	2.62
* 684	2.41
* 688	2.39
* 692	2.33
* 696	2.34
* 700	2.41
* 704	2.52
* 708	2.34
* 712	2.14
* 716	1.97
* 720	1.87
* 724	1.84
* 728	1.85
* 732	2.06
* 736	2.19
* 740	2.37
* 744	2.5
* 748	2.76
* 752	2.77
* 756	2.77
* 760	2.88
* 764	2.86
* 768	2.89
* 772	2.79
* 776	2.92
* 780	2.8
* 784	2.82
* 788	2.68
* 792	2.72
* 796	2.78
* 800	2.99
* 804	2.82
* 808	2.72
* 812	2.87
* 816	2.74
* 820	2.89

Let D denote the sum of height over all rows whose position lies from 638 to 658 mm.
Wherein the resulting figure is 13.4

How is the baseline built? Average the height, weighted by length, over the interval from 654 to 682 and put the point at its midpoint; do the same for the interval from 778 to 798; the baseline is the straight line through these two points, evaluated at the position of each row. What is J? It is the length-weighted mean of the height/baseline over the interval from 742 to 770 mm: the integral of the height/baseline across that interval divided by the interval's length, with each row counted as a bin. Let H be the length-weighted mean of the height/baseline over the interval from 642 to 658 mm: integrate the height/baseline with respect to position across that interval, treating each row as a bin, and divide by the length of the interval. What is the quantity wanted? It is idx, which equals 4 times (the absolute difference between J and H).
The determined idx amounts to 0.0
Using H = 1.00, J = 1.01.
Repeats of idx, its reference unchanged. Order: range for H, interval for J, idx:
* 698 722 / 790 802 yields 0.8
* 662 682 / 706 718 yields 0.8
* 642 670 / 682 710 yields 0.5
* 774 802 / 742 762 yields 0.1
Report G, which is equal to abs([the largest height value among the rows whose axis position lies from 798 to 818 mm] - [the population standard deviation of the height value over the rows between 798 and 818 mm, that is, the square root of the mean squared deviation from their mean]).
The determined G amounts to 2.9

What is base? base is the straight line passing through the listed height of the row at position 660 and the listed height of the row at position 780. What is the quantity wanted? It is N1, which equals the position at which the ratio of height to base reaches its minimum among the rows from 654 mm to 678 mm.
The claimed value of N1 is 676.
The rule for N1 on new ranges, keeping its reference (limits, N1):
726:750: 728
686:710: 692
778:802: 788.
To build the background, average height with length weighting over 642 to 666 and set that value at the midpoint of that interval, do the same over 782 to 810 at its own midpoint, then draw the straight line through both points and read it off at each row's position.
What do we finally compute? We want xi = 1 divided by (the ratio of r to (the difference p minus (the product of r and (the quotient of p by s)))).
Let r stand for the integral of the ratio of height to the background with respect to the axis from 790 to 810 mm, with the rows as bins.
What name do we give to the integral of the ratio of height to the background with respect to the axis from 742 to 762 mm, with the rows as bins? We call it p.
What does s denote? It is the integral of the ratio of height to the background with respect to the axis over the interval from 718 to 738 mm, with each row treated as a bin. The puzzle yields -0.40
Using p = 19.8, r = 20.1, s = 14.3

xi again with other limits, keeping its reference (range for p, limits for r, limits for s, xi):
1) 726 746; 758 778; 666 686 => -0.06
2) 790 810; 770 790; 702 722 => -0.27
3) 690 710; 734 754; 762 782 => 0.11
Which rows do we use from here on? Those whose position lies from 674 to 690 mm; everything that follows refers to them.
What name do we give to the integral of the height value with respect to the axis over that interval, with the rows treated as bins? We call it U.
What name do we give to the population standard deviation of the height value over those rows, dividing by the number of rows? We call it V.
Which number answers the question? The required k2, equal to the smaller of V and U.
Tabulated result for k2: 0.09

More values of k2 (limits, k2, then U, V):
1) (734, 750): 0.21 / 39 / 0.21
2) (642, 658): 0.08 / 43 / 0.08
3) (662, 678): 0.13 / 42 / 0.13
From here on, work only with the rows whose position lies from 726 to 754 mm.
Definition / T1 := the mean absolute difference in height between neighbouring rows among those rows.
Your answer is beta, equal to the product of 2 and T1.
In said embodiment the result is 0.307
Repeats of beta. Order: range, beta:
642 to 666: 0.220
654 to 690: 0.245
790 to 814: 0.276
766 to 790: 0.204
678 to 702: 0.148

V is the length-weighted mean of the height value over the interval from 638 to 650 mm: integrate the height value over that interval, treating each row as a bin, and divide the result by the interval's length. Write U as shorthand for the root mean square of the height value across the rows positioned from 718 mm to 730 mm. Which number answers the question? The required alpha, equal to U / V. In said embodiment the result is 0.69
